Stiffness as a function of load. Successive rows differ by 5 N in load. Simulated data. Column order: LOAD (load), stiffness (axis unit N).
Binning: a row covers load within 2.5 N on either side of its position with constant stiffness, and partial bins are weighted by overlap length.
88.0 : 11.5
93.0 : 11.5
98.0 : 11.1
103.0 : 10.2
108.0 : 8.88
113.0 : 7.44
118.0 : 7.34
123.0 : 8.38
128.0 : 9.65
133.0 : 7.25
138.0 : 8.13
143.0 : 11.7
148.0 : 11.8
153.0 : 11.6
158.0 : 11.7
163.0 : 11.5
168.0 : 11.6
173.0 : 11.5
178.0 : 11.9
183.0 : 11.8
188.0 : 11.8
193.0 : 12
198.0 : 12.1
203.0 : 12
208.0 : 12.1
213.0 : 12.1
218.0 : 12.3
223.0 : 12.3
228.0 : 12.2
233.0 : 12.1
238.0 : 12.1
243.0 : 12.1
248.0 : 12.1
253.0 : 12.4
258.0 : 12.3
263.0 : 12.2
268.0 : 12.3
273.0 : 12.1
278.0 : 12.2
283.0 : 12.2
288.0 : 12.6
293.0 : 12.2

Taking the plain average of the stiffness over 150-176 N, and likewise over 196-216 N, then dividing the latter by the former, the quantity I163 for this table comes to 1.0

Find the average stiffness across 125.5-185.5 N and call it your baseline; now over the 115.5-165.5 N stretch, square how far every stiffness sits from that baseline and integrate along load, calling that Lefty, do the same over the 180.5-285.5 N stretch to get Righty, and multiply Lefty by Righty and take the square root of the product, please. 196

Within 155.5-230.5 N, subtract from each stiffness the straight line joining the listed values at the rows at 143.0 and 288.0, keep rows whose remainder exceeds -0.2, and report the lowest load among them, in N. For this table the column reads 158.0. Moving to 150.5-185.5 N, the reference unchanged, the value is 153.0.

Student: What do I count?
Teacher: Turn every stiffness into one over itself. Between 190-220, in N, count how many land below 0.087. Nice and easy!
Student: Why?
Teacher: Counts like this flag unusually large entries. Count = 6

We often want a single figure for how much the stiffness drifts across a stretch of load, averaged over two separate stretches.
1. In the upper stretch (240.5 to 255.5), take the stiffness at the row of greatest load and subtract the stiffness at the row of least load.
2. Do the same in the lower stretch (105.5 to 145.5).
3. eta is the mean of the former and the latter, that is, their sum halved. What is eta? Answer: 1.6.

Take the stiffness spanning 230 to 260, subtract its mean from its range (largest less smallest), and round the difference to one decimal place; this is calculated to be -11.9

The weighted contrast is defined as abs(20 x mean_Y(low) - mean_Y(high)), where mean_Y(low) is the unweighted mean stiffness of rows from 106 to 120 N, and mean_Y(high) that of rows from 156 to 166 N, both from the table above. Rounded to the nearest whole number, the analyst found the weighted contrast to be 146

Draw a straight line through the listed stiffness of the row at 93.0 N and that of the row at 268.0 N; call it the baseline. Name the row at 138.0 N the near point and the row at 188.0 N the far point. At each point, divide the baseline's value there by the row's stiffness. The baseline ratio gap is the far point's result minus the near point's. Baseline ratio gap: -0.4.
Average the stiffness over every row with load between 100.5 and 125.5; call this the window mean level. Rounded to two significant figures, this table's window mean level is 8.4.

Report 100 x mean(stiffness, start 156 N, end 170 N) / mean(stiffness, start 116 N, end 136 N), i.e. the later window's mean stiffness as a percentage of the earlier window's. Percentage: 142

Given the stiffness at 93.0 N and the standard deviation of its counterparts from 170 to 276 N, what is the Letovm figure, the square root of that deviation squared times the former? 1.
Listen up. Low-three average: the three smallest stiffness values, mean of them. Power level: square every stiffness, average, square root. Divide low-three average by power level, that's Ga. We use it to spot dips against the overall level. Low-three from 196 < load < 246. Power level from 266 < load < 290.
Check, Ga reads 1.0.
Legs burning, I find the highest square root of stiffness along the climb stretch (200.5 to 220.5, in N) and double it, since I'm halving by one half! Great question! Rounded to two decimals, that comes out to 7.01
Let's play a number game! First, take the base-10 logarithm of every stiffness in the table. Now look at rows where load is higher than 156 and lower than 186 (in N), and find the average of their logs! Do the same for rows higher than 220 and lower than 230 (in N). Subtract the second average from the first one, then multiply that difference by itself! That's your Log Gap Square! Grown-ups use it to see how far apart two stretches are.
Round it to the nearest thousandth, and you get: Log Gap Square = 0.000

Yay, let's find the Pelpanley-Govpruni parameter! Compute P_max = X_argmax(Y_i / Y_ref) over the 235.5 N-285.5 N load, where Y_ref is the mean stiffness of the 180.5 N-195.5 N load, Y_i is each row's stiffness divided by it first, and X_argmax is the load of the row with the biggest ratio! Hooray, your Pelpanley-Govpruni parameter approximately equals 253.0 N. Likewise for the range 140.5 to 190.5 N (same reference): 178.0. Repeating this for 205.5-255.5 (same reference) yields 253.0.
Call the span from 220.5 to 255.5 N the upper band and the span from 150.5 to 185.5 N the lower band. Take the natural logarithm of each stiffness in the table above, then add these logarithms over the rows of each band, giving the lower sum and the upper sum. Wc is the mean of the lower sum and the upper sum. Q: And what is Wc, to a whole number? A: 17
